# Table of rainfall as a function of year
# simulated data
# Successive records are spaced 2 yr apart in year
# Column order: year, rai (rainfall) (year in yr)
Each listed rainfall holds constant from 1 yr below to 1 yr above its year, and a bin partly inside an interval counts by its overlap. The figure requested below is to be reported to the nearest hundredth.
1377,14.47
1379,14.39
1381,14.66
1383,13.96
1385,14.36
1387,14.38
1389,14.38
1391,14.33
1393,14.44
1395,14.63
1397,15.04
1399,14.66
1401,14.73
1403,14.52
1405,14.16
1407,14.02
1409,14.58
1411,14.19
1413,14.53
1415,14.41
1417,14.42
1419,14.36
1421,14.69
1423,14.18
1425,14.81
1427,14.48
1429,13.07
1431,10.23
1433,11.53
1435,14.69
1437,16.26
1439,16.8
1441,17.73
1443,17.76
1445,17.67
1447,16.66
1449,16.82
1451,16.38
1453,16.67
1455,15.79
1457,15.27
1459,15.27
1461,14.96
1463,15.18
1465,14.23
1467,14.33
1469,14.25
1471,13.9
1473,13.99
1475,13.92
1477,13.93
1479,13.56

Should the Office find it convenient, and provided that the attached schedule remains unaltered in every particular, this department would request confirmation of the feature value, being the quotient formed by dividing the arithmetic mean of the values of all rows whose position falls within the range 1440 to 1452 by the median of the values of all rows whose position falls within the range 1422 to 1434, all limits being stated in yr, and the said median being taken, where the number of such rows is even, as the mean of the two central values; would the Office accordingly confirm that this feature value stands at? 1.26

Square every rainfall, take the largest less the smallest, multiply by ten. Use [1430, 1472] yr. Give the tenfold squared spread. 2108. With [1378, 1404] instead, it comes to 313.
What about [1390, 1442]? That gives 2097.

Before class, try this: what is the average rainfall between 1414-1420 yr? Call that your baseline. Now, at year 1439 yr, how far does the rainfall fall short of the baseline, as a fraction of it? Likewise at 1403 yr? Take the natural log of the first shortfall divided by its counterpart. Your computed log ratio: 3.0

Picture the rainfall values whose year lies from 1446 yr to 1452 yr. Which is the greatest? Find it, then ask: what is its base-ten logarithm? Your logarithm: 1.23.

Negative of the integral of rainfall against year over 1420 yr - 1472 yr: -787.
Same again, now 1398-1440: -599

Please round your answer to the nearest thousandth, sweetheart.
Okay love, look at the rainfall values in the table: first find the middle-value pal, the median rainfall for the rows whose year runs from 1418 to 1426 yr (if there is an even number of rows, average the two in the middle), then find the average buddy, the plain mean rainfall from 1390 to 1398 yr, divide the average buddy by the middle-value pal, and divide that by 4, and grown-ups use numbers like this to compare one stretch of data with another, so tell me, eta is 0.251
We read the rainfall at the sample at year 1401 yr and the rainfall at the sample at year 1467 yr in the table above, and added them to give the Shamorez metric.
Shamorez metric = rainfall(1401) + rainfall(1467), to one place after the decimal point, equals 29.1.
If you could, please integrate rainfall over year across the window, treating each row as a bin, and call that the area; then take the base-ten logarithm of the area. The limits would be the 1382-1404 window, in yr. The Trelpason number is 2.50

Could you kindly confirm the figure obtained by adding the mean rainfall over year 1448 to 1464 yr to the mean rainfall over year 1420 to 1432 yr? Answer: 29.4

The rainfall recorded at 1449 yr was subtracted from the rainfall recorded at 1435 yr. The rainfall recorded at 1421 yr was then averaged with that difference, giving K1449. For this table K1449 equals 6.3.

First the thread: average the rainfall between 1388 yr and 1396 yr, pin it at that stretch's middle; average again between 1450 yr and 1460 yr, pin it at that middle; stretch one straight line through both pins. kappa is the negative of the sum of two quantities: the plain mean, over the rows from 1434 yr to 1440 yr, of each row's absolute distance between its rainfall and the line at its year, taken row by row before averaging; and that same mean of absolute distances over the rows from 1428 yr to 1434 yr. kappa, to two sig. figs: -4.7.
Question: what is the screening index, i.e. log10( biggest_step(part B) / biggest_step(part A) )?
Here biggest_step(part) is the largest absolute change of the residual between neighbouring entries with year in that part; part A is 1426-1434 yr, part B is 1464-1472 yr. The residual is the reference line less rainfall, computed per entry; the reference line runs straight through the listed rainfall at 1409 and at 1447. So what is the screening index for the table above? -0.81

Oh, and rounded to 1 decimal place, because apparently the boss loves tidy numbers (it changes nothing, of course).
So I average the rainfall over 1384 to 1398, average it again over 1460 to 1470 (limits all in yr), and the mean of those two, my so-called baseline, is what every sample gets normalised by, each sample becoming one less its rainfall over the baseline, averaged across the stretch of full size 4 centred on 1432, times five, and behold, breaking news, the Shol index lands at 1.3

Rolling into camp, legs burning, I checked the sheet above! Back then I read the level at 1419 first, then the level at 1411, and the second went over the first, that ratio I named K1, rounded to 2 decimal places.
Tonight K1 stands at 0.99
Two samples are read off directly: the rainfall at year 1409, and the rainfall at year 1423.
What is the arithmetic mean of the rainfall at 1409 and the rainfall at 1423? 14.4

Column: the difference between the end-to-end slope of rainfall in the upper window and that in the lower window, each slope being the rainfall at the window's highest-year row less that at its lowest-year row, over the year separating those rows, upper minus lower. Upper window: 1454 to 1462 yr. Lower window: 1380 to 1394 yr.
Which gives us -0.12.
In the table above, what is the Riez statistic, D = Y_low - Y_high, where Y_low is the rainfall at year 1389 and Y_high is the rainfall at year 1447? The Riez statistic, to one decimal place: -2.3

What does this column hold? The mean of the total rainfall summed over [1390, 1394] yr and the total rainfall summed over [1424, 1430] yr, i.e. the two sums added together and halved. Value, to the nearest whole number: 36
